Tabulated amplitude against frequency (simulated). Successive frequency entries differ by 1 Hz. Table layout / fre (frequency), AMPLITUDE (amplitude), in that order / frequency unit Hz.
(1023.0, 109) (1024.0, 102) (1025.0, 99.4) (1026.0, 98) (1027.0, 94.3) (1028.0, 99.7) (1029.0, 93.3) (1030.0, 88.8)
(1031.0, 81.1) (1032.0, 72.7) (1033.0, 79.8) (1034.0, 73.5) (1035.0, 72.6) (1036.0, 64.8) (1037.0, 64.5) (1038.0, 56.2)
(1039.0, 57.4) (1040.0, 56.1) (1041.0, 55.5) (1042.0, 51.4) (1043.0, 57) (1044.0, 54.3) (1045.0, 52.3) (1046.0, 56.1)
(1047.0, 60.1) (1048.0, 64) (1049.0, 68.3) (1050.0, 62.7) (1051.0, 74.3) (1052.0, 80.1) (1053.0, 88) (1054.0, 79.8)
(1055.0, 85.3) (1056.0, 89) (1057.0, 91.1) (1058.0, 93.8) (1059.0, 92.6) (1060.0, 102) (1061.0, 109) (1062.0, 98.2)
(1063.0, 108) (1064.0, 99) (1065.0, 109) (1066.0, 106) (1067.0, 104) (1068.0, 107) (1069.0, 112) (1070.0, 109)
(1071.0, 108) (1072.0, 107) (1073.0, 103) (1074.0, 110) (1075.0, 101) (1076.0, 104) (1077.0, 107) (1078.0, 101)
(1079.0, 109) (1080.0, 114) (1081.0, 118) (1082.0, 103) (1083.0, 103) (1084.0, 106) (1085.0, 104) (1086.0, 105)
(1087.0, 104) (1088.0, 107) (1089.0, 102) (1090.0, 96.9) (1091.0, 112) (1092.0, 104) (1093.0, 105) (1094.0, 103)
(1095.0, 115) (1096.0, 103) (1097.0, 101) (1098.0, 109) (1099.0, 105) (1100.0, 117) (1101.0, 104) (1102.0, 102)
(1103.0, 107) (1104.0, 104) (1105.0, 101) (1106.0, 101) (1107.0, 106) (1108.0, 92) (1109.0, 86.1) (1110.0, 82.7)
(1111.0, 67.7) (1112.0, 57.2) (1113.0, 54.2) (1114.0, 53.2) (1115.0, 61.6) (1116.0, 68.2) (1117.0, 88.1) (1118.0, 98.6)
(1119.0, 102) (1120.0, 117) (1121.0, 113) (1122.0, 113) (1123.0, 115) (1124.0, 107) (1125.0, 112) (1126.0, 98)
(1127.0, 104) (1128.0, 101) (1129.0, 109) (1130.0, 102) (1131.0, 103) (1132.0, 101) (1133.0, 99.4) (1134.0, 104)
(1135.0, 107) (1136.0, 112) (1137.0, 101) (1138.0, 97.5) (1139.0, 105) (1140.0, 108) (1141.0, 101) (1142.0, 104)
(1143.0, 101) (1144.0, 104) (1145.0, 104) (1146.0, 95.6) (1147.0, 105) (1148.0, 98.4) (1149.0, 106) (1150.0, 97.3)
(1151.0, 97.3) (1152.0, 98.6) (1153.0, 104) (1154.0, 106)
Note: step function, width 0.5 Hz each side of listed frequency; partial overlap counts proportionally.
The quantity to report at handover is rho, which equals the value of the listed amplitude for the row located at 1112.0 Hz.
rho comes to 57.2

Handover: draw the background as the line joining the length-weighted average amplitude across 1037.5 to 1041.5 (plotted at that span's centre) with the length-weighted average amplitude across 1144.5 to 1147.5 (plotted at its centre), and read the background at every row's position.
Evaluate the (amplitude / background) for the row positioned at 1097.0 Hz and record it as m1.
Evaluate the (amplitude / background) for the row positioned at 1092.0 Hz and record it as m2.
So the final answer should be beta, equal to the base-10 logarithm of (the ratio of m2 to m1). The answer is 0.02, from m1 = 1.25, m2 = 1.32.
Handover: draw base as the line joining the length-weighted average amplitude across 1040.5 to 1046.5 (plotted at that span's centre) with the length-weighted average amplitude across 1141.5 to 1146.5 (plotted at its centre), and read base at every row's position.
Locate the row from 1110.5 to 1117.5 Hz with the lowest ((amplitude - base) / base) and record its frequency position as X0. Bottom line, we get 1114.0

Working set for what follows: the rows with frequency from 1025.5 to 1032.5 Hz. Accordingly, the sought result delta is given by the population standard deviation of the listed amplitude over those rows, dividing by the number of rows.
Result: 9.0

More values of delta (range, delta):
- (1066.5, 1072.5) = 2.4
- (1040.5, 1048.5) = 3.9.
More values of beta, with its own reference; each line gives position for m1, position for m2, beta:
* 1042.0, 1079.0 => 0.22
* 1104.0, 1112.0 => -0.28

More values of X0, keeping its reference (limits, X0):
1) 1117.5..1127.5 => 1126.0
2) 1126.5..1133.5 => 1133.0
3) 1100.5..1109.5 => 1109.0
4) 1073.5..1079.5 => 1078.0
